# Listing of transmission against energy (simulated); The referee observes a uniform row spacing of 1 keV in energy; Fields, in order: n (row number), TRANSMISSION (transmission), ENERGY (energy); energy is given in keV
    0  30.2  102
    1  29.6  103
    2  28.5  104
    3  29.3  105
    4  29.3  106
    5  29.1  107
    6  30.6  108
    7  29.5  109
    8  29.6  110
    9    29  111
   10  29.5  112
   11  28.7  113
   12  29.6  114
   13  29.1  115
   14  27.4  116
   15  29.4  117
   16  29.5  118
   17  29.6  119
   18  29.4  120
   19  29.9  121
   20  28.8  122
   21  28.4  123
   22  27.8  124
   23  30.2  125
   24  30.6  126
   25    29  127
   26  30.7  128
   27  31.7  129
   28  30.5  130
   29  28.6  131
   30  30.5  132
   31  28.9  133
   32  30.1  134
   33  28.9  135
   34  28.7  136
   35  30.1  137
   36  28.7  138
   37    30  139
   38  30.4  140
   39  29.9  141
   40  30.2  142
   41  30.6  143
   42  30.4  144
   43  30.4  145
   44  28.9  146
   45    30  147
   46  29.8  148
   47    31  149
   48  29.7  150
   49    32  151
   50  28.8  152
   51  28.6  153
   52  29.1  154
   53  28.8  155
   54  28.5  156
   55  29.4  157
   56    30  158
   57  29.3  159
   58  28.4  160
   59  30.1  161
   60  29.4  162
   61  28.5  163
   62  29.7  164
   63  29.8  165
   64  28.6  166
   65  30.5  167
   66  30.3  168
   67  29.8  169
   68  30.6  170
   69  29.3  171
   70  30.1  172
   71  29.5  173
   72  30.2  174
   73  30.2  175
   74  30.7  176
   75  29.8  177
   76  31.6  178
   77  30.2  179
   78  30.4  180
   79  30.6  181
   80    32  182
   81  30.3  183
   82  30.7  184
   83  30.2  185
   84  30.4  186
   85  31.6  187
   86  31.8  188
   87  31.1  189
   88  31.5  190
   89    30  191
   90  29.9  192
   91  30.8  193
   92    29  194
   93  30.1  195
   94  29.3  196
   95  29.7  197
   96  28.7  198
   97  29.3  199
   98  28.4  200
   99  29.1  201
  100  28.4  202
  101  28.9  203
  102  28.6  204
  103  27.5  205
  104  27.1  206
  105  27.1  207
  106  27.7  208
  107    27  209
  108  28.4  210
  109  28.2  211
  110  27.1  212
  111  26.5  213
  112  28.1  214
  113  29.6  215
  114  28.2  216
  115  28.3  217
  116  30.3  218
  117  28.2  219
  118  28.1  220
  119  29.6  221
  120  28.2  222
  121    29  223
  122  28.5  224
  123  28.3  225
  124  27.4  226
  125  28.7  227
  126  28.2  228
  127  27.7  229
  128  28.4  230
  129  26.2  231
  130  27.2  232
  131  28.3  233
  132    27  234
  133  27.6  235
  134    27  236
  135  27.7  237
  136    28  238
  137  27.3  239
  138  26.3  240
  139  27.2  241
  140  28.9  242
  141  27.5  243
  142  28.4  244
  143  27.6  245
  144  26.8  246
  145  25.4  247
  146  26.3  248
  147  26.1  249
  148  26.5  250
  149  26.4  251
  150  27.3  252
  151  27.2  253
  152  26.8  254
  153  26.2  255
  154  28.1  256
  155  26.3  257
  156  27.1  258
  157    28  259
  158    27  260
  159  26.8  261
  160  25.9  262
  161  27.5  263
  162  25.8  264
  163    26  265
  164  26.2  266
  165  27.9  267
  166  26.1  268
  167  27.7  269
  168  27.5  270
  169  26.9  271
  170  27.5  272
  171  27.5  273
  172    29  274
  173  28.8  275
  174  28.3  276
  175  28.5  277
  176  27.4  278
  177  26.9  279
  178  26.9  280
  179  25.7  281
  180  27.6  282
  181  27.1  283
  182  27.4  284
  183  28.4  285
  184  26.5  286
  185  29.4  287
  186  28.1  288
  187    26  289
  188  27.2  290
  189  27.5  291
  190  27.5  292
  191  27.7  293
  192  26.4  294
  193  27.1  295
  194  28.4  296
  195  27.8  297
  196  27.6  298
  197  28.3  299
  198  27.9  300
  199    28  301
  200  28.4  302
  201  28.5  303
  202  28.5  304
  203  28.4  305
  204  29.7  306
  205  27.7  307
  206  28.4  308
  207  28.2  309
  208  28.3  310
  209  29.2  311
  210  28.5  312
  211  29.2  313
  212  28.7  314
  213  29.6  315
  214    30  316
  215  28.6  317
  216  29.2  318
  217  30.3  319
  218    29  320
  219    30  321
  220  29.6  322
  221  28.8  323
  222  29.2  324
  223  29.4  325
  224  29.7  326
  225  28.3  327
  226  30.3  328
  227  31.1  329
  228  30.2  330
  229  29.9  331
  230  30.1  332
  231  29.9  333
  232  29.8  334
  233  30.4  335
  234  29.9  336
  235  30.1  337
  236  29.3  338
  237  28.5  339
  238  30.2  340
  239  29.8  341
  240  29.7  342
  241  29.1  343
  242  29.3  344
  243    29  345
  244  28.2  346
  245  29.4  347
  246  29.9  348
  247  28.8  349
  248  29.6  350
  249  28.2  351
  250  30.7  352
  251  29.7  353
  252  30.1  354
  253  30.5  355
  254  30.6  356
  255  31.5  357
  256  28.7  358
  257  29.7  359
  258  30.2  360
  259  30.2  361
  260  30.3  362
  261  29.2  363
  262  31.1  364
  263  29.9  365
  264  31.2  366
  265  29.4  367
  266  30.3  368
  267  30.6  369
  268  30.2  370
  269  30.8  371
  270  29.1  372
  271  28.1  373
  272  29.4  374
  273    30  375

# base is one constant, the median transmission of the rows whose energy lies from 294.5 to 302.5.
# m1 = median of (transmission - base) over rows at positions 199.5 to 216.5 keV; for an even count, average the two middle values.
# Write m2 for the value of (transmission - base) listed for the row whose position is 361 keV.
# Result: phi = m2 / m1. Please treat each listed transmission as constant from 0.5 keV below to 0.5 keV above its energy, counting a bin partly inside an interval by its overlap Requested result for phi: 9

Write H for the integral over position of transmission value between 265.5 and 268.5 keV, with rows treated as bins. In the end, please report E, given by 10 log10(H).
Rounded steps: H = 80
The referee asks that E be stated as 19.0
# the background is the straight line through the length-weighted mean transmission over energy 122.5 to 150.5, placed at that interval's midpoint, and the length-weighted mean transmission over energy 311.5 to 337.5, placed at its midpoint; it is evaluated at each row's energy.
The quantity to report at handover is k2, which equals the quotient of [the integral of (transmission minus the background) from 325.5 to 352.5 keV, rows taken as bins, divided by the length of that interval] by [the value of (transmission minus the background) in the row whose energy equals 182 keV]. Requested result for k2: 0.0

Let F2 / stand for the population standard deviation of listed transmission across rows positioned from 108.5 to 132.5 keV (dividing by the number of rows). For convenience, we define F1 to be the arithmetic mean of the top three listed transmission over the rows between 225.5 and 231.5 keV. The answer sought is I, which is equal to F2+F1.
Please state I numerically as 29.4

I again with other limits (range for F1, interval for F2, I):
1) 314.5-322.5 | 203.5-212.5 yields 30.7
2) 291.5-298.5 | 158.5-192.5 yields 28.8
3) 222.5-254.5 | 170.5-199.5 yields 29.7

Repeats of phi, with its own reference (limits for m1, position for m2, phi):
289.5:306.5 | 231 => 35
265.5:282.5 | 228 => -1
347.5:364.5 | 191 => 1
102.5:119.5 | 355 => 2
